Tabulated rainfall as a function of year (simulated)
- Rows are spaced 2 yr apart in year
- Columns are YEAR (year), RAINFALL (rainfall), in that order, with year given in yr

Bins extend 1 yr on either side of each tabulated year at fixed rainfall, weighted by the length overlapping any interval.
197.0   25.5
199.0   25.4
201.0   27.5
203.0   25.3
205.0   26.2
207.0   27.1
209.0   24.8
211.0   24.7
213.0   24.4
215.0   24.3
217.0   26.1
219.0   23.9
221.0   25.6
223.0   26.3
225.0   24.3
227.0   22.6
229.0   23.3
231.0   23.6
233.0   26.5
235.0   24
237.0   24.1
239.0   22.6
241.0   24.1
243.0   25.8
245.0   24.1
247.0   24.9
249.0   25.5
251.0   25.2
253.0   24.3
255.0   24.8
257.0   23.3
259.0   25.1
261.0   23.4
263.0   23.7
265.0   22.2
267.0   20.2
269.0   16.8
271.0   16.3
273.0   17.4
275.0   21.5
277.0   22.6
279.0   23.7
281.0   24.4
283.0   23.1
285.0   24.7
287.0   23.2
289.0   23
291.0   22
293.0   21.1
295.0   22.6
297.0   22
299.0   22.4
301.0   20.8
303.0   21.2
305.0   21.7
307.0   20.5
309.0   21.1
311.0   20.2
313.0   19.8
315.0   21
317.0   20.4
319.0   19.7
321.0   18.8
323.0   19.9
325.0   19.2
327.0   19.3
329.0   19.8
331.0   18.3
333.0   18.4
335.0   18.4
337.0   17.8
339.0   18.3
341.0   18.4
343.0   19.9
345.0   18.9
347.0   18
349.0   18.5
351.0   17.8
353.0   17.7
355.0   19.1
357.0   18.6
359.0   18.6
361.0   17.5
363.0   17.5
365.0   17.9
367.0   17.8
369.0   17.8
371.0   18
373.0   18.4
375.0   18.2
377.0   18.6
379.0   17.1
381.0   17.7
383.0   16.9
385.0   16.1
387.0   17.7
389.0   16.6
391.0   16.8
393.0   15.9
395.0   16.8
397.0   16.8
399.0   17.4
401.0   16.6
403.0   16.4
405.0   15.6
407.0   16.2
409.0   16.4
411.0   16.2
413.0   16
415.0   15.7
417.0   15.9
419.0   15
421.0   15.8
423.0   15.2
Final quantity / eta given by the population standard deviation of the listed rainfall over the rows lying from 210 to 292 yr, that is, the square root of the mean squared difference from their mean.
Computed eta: 2.26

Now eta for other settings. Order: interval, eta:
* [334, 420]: 1.09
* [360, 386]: 0.64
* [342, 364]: 0.72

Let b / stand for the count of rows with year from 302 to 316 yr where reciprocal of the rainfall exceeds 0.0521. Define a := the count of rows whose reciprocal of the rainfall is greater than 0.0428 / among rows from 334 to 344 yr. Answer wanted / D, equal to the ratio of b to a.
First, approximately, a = 5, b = 0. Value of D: 0.0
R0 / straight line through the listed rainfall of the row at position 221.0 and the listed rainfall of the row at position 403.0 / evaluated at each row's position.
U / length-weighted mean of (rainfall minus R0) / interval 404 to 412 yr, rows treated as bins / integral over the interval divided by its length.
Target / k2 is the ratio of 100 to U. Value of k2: -2116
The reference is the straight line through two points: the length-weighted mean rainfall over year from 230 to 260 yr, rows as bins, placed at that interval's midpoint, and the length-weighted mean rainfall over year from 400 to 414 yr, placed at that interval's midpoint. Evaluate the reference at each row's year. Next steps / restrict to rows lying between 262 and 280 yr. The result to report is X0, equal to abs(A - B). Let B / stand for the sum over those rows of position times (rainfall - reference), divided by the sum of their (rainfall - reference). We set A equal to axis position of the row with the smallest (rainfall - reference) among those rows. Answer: 0.9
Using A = 271.0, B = 270.1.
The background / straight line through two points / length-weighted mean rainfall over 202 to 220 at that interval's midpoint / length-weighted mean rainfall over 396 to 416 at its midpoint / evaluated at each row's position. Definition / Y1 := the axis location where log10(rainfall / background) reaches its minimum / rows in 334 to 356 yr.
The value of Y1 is 337.0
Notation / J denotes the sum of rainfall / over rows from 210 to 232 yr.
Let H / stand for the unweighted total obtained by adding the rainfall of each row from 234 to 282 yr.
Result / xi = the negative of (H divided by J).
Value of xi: -2.0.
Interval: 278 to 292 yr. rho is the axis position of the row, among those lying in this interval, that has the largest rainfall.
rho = 285.0 yr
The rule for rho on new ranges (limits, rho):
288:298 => 289.0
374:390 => 377.0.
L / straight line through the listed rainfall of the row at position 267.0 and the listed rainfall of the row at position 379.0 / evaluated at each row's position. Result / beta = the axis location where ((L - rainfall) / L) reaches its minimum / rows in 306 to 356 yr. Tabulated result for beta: 315.0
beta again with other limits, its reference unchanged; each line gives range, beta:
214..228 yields 223.0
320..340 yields 329.0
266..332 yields 285.0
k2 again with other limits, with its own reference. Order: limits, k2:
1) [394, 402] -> 404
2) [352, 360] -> -363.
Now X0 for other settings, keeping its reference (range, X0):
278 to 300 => 8.0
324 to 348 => 2.0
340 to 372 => 7.1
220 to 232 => 1.3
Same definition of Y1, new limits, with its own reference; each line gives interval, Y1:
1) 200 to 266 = 227.0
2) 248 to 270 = 269.0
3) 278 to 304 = 293.0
